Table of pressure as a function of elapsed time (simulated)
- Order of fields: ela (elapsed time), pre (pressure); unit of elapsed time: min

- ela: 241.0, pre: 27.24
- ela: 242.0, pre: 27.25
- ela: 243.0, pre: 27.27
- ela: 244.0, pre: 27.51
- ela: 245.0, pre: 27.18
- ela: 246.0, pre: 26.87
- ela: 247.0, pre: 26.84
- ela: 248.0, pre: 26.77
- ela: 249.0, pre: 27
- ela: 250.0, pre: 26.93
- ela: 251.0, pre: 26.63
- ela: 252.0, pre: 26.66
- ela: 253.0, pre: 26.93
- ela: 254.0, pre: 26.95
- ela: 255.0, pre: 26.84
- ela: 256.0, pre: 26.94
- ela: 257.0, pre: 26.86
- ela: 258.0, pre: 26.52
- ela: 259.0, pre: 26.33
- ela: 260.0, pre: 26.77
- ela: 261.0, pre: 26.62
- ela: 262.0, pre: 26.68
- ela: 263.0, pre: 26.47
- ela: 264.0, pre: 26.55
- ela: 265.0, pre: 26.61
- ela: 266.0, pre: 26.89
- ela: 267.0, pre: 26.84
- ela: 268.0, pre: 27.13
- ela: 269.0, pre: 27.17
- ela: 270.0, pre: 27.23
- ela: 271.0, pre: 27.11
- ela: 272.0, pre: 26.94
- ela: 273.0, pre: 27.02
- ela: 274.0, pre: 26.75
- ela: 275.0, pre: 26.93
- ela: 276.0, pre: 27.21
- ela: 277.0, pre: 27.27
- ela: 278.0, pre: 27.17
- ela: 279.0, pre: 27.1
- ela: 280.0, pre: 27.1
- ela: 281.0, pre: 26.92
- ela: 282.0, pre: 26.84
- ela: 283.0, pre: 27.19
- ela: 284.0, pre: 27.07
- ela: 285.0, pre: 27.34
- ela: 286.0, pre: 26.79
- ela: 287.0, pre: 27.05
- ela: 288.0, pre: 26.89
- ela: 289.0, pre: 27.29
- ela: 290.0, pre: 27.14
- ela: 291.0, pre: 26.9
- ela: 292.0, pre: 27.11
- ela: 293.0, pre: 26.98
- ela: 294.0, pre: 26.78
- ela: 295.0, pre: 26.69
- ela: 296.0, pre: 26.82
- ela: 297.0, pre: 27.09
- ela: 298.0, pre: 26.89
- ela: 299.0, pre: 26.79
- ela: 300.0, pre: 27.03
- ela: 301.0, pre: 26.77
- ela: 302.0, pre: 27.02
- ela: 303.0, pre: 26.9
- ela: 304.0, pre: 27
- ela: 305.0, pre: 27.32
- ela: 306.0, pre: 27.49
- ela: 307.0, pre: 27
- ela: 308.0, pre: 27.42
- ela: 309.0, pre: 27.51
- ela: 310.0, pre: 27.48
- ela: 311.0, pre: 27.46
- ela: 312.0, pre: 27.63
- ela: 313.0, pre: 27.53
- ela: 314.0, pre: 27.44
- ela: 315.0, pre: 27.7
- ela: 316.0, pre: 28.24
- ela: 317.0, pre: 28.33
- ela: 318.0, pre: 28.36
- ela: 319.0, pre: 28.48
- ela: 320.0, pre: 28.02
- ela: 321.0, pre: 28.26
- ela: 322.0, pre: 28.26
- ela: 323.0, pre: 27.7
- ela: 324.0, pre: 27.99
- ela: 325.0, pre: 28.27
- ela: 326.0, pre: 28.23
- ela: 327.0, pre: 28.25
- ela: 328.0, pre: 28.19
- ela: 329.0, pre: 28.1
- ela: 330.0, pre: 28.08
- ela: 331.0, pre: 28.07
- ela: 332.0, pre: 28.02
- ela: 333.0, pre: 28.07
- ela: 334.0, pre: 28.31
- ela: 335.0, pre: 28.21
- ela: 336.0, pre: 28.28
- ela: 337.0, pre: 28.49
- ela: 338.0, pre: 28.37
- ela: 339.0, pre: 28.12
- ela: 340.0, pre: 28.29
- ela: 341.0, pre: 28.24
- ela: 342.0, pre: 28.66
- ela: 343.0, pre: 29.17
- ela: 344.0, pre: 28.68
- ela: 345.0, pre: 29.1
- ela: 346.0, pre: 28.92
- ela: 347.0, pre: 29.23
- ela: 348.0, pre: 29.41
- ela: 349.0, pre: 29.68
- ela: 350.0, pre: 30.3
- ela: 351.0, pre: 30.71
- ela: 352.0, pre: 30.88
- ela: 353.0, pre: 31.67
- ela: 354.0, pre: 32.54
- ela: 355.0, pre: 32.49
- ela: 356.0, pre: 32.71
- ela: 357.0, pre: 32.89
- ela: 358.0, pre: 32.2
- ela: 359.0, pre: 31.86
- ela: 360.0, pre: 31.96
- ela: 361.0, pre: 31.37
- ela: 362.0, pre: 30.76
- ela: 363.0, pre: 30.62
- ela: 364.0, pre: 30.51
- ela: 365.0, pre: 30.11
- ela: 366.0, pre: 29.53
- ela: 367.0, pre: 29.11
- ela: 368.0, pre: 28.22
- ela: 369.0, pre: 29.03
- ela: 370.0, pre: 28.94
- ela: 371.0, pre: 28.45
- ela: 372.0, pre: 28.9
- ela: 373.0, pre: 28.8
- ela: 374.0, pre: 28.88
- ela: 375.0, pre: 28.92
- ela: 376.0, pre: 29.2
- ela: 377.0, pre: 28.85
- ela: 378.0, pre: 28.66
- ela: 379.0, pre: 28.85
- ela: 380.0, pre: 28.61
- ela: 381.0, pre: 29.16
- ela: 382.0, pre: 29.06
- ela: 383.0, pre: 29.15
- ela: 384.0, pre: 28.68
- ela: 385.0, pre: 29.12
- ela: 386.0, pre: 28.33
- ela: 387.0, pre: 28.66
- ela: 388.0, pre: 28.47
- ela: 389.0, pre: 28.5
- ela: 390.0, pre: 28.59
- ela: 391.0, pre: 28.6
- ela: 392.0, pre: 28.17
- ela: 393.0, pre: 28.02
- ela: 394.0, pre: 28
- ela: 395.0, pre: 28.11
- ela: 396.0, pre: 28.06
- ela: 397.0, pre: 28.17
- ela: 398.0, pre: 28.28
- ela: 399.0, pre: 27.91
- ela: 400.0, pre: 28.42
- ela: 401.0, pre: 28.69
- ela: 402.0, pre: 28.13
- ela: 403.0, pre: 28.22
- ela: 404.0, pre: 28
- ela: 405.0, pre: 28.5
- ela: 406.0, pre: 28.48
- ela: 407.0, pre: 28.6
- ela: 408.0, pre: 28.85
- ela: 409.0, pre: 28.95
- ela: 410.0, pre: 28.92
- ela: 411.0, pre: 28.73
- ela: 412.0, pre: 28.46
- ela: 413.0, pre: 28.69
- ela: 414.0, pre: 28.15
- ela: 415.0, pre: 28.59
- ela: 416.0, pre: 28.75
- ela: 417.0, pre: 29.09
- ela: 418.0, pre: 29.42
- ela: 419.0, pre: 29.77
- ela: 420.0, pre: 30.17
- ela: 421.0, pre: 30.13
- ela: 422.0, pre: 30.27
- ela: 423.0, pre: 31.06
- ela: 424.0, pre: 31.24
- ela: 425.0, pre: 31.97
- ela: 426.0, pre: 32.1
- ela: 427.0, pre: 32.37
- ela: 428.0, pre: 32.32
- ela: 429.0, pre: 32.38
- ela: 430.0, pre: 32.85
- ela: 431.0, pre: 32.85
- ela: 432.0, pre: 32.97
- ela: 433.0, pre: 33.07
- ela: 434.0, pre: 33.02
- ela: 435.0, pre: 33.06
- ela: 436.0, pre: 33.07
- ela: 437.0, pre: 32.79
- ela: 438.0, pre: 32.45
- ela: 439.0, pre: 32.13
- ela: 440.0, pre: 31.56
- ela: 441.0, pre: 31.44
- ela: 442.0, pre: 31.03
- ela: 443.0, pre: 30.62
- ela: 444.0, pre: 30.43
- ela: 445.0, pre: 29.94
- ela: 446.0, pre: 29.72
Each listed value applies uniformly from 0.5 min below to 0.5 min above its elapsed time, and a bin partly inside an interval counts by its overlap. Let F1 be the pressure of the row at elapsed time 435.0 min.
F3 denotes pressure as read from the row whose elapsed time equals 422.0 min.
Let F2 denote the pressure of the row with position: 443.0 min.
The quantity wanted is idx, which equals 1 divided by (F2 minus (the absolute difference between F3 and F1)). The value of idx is 0.0359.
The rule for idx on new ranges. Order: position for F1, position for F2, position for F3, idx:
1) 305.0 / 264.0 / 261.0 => 0.0387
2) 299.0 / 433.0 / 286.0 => 0.0302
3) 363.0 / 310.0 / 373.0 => 0.0390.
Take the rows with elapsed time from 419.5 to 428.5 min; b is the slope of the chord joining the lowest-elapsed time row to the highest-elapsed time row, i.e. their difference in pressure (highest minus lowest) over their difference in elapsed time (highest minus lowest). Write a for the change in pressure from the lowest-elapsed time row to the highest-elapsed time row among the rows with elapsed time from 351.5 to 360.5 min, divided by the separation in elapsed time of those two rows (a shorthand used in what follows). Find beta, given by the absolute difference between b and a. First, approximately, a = 0.135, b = 0.27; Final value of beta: 0.13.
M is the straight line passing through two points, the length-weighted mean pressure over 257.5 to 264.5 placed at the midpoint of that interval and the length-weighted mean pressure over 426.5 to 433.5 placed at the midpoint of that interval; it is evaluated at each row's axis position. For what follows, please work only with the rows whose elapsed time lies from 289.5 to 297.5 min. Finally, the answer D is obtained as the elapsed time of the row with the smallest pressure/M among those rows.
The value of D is 295.0 min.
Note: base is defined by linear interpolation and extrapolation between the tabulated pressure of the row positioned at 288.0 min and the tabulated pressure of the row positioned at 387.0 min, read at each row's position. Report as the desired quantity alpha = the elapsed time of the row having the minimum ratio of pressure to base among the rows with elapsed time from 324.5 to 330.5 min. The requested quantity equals 330.0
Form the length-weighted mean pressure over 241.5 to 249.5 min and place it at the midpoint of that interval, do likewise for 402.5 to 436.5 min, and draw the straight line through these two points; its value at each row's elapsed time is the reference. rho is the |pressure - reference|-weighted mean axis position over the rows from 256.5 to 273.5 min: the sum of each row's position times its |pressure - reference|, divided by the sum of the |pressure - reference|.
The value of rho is 264.3 min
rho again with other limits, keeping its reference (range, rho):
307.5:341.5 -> 323.9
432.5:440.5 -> 435.9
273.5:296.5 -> 286.4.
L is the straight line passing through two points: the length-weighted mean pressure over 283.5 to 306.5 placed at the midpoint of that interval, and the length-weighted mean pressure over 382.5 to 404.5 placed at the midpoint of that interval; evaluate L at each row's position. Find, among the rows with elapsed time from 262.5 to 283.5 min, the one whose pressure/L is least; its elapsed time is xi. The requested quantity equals 263.0 min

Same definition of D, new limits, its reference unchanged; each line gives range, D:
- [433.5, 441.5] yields 441.0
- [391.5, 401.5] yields 399.0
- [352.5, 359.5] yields 359.0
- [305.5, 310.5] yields 307.0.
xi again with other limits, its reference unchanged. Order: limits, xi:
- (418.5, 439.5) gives 419.0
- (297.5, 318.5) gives 301.0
